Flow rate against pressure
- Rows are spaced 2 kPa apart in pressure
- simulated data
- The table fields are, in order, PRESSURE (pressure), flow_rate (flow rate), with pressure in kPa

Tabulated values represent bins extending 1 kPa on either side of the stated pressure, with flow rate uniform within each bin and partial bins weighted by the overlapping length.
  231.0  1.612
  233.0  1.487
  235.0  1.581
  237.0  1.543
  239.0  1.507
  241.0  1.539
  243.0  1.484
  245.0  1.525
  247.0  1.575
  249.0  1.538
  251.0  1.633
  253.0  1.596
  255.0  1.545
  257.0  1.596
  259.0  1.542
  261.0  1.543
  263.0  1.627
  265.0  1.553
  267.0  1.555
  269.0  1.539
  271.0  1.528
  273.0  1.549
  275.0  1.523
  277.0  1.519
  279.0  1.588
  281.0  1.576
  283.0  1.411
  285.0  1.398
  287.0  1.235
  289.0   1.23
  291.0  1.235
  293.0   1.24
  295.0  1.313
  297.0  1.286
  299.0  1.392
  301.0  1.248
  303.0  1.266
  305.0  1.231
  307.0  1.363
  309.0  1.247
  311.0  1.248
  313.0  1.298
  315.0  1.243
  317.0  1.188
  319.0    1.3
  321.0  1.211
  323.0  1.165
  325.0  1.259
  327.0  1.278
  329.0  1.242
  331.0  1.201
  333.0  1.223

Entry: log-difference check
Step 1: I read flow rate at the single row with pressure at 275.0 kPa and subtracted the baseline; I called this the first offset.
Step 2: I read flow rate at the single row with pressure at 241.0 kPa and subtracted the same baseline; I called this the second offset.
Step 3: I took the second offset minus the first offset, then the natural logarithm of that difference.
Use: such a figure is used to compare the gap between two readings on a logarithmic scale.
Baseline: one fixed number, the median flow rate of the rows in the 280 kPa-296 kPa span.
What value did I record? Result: -4.1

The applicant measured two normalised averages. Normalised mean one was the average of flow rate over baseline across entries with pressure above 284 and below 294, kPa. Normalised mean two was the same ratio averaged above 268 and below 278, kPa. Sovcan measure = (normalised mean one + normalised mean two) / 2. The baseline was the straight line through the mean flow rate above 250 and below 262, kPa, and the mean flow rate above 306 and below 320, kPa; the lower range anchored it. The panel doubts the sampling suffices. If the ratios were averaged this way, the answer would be 0.97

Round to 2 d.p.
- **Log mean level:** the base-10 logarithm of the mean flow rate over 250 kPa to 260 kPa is 0.20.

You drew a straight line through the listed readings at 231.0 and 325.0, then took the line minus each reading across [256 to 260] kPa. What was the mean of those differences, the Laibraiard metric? -0.06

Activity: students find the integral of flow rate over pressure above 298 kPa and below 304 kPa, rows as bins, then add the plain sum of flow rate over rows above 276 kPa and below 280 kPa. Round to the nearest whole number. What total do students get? 11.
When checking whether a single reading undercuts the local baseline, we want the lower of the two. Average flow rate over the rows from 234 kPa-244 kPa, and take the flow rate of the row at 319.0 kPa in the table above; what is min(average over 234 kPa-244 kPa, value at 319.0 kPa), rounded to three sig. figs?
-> 1.30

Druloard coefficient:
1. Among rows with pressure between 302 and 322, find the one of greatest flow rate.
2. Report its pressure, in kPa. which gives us 307.0 kPa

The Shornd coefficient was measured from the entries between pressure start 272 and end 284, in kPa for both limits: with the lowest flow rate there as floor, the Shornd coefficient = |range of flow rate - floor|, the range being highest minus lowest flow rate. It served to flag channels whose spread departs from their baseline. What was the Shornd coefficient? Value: 1.23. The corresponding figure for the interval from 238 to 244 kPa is 1.43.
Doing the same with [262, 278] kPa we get 1.41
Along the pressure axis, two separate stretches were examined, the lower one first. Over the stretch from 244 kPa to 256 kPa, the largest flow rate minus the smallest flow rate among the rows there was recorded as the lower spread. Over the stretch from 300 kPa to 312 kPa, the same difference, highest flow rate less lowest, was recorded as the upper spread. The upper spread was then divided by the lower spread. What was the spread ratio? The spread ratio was 1.2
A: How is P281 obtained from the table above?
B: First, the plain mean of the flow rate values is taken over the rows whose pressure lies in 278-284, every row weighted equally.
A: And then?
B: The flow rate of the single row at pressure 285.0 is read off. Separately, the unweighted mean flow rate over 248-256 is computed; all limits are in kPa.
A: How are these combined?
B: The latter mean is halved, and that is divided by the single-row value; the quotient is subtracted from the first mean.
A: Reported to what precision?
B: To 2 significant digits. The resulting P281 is 0.96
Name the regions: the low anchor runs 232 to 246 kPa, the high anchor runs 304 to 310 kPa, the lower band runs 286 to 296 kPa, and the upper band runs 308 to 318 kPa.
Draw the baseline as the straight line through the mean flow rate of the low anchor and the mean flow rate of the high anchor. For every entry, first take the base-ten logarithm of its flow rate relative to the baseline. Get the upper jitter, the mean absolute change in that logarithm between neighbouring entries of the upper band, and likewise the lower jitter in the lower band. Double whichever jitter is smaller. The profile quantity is 0.018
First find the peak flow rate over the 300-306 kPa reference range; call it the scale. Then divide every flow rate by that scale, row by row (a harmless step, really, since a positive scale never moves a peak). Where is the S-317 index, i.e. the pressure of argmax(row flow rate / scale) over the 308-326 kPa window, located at 319.0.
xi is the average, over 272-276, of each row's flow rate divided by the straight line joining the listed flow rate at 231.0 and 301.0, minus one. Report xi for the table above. 0.11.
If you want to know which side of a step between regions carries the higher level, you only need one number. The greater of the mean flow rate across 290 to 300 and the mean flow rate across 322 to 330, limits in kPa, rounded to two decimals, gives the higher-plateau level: 1.29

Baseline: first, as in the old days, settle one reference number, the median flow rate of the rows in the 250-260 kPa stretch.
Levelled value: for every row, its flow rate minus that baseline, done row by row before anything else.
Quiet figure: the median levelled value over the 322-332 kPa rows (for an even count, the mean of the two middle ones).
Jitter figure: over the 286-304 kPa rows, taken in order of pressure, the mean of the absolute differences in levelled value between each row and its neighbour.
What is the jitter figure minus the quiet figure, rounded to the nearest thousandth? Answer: 0.402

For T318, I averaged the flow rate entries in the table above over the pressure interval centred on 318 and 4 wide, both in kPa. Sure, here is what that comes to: 1.24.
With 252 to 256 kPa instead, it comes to 1.57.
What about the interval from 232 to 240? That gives 1.53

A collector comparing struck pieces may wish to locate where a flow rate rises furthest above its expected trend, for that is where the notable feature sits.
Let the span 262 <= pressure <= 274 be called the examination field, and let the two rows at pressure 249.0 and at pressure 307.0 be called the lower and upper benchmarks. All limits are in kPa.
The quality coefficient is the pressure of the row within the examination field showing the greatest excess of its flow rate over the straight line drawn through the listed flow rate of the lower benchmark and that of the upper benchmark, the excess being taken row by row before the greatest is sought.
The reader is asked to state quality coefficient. 263.0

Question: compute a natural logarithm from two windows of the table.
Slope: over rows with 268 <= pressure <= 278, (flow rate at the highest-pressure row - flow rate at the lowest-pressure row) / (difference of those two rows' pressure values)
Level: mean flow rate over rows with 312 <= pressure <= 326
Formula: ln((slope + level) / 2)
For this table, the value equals -0.48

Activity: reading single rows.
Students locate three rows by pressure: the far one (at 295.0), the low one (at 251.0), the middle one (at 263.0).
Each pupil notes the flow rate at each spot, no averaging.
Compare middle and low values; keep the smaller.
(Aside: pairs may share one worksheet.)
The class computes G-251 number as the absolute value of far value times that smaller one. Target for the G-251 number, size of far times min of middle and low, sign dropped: 2.1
